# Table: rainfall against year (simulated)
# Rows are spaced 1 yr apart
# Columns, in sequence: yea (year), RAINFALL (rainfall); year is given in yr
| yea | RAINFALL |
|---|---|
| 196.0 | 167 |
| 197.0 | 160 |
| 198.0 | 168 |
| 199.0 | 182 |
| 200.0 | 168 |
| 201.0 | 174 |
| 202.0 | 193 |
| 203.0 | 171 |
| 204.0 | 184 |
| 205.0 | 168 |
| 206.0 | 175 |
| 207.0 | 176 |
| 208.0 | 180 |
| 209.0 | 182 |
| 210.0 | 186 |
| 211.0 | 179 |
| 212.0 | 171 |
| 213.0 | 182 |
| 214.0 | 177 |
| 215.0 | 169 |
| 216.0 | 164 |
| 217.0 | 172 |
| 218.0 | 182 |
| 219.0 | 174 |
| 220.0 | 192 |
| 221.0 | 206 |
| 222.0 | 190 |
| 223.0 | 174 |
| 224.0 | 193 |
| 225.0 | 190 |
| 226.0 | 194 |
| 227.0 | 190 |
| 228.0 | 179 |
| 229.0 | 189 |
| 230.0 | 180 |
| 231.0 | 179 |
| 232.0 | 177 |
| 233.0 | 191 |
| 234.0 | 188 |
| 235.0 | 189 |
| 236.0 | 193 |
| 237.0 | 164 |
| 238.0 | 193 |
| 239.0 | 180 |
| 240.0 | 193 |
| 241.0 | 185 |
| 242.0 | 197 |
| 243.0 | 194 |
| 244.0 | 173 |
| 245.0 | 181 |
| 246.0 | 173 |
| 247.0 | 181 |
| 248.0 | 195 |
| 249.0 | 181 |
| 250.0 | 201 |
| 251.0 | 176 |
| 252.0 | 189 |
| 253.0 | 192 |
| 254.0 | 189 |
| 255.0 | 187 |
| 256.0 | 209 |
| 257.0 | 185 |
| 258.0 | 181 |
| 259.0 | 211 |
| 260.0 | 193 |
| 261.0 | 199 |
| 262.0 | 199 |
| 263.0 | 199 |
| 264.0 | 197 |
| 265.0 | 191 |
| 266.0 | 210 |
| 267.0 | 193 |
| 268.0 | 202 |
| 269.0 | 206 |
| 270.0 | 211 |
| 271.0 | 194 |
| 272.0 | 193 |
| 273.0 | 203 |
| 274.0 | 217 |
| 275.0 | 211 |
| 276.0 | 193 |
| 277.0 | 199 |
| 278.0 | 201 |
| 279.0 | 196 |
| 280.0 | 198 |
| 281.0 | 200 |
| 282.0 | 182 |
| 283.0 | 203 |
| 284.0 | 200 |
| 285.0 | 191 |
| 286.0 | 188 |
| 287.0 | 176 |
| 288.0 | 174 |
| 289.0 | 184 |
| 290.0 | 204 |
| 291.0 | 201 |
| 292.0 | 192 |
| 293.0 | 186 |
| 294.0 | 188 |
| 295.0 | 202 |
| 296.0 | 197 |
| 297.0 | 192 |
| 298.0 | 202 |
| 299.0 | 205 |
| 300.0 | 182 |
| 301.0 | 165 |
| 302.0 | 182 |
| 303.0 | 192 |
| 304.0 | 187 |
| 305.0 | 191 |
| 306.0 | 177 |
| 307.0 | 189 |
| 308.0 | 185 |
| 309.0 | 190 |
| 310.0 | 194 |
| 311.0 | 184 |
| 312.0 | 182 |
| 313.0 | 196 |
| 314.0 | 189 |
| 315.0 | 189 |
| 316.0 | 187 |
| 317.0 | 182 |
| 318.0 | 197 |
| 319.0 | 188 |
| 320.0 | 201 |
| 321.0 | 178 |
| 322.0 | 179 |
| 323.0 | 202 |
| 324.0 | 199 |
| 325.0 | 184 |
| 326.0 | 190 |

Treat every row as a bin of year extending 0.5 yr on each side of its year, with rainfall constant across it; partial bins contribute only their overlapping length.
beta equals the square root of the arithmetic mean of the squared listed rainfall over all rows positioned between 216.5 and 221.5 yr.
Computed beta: 186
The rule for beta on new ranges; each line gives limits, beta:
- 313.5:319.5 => 189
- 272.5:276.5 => 206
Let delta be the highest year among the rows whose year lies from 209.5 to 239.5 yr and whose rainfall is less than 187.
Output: 239.0 yr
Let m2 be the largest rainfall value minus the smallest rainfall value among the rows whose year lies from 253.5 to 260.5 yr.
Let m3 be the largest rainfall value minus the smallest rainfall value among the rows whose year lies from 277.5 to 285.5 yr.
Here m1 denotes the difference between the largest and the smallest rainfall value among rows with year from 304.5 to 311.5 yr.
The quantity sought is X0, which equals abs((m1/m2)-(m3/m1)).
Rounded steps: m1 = 17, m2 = 30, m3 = 21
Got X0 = 0.7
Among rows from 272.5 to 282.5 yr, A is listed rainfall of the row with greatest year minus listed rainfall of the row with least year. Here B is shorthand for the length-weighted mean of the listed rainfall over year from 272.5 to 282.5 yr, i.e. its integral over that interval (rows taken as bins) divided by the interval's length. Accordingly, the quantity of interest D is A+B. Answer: 179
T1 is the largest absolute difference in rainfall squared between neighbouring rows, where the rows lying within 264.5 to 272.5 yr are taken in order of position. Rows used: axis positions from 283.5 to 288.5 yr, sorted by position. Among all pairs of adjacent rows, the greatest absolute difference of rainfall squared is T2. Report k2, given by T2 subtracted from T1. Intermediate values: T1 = 7619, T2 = 4368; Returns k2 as 3251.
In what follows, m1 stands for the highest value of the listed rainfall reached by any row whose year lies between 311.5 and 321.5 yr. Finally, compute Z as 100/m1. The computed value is 0.498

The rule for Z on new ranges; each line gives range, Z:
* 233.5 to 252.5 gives 0.498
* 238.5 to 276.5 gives 0.461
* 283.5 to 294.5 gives 0.490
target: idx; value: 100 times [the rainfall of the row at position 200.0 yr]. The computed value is 16800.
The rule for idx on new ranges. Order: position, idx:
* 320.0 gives 20100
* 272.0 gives 19300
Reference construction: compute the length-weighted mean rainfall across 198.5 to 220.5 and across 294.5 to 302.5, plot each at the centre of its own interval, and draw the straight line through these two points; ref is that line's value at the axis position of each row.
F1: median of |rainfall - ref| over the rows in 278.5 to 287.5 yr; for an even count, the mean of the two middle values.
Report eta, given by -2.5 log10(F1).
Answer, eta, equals -2.49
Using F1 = 9.9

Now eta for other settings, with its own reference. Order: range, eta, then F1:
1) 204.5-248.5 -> -2.28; 8.2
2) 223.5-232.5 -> -2.35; 8.7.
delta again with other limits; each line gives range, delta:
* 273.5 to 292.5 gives 289.0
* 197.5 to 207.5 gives 207.0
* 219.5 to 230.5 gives 230.0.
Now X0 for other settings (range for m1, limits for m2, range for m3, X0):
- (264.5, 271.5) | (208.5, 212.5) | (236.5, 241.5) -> 0.1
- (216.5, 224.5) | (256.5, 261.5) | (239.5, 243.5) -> 0.8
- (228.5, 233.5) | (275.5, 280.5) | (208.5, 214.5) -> 0.7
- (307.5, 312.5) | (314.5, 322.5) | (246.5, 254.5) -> 1.6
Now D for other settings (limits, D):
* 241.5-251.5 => 164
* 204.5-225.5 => 202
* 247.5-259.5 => 207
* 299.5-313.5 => 199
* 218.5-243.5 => 207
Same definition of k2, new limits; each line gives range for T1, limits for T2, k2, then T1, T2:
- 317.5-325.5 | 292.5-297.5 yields 3303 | 8763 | 5460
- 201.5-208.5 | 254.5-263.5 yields -3752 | 8008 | 11760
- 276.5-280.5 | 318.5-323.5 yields -6778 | 1985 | 8763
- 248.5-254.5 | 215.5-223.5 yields 2837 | 9425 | 6588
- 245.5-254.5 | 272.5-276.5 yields 2153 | 9425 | 7272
